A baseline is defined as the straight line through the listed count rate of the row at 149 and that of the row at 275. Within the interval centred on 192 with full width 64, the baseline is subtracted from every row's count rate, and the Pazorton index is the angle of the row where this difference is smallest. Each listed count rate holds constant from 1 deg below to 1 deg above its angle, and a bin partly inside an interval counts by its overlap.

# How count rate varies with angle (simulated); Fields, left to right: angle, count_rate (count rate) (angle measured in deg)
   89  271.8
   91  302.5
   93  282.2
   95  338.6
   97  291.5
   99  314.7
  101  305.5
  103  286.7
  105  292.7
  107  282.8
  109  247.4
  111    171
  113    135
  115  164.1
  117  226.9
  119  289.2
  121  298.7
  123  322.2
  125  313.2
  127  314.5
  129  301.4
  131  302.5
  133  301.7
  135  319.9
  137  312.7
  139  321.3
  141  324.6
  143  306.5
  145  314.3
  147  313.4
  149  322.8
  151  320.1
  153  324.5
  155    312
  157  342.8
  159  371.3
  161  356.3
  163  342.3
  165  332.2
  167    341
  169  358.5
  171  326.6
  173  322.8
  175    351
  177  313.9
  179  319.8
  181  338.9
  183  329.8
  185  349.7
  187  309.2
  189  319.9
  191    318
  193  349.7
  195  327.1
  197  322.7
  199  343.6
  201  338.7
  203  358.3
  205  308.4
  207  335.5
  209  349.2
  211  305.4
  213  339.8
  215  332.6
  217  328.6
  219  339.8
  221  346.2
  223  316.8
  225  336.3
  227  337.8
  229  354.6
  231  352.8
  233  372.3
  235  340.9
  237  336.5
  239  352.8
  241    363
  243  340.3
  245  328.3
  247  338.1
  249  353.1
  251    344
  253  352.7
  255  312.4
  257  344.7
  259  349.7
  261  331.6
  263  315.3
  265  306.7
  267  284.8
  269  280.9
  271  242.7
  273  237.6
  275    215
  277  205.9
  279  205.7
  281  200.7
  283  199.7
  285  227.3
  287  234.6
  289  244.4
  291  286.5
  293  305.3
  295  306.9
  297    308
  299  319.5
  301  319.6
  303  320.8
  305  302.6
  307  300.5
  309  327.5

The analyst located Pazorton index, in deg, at 177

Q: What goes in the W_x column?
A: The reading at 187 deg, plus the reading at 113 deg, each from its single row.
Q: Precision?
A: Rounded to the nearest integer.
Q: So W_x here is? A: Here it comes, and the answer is 444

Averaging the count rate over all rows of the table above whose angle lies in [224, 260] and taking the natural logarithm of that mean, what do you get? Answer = 5.84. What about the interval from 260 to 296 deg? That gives 5.55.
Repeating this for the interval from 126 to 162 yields 5.77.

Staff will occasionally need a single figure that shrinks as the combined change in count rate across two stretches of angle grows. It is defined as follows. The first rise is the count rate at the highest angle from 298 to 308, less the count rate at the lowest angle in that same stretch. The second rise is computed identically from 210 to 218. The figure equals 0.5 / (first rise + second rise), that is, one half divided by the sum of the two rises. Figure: 0.12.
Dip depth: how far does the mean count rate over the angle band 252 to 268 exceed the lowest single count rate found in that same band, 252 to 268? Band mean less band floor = 40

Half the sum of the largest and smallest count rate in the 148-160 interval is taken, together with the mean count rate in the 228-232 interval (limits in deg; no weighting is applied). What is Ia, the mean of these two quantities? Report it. 348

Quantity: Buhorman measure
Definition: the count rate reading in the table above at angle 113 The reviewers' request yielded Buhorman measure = 135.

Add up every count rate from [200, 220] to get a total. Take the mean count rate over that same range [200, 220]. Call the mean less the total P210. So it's -3003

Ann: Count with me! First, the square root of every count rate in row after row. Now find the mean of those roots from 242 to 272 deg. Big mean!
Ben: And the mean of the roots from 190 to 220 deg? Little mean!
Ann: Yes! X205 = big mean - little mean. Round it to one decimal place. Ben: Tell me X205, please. -0.3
